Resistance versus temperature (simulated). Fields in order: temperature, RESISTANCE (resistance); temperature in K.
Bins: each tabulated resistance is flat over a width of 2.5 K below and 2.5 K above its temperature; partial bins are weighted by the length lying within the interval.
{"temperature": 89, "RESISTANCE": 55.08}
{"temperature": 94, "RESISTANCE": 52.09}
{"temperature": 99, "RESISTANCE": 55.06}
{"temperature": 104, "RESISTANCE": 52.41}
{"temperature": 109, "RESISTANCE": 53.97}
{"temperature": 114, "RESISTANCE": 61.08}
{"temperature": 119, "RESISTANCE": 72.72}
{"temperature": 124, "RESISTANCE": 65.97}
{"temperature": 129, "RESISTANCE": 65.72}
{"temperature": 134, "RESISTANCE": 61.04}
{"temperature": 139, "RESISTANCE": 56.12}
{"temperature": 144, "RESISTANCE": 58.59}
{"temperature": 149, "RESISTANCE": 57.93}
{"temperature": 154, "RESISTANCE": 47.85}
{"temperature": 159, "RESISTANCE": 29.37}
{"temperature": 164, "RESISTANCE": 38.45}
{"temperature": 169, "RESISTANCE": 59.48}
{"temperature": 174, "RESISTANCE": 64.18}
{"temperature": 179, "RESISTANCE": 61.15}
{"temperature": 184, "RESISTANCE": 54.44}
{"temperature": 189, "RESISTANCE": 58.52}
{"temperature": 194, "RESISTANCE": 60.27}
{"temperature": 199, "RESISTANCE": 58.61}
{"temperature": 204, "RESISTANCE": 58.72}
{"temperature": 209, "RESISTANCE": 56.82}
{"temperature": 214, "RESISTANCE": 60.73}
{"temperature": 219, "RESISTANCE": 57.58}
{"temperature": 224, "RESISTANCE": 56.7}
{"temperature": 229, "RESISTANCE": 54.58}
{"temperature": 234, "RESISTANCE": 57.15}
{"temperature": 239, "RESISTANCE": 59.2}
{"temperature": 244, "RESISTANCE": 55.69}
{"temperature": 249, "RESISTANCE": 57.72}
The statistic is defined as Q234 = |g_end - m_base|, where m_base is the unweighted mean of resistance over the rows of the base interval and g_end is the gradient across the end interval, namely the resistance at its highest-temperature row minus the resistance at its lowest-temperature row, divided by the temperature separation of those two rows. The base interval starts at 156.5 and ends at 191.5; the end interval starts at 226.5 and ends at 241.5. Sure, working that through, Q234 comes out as 52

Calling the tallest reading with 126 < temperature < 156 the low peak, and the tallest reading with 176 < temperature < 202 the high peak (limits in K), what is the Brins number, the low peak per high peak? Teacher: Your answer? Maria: 1.07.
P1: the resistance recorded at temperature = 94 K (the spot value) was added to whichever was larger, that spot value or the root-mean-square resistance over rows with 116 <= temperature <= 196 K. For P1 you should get 110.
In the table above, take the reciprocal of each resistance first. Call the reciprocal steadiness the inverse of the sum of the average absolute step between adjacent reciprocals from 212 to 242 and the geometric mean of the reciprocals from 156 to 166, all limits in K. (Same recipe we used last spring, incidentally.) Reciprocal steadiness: 33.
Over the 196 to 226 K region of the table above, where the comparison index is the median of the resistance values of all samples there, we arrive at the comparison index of 58.1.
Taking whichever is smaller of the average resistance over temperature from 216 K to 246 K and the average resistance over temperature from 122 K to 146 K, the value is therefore 57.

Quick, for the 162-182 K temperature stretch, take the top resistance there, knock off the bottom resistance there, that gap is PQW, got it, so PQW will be 25.7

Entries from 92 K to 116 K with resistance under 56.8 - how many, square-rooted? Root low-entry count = 2.0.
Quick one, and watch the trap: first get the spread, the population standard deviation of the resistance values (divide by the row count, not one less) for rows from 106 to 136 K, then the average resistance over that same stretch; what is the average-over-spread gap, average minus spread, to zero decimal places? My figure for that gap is 58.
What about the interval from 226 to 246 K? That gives 55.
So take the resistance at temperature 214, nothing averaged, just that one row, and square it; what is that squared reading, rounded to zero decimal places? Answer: 3688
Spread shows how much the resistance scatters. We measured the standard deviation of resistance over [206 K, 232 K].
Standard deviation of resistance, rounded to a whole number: 2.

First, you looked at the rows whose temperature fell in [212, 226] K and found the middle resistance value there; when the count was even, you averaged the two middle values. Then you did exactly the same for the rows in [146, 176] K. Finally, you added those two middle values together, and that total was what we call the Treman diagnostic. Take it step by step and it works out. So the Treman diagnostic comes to 110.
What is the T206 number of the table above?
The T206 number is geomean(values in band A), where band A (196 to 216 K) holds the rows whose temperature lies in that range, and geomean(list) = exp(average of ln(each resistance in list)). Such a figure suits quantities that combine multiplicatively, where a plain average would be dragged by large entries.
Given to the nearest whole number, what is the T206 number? 59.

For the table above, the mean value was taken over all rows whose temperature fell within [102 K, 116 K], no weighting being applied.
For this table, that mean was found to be 55.8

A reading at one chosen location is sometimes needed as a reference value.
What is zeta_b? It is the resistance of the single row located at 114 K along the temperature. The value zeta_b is 61.08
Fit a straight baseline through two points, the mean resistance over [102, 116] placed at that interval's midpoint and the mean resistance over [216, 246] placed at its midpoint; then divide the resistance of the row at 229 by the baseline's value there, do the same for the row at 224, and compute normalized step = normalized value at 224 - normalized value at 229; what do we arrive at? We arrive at 0.038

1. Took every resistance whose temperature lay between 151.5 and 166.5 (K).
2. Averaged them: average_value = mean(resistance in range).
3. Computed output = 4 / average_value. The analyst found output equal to 0.104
